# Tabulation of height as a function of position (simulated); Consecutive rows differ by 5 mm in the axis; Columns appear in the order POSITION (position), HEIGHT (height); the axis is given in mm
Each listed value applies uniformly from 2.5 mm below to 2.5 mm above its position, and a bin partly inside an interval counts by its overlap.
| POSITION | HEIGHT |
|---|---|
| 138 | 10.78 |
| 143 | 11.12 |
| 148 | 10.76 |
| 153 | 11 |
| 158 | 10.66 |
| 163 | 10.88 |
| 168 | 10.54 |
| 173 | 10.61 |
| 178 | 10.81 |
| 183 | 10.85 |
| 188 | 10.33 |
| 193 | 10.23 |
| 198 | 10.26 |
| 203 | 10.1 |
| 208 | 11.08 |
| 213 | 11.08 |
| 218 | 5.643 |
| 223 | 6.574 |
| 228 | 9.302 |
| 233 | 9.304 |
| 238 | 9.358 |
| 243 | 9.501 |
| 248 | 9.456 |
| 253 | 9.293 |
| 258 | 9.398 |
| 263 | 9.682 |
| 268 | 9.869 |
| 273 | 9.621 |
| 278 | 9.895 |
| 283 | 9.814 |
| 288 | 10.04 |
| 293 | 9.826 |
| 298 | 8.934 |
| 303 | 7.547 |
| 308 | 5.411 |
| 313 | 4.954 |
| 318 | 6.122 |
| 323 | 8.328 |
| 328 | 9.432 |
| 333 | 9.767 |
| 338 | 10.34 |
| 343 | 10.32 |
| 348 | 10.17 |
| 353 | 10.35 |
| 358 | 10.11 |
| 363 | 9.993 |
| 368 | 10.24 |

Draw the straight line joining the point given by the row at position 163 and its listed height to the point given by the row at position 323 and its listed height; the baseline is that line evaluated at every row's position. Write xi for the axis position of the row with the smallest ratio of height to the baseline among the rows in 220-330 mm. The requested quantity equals 313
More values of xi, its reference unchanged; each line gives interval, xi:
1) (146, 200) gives 148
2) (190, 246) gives 218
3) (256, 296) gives 258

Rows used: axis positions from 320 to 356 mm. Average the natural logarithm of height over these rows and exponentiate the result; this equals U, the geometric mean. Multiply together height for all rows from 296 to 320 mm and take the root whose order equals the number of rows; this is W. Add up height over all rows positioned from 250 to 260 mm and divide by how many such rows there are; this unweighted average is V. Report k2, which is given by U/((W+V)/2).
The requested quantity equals 1.24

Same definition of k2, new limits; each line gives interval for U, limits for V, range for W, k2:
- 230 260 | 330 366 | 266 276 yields 0.94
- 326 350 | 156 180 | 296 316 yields 1.16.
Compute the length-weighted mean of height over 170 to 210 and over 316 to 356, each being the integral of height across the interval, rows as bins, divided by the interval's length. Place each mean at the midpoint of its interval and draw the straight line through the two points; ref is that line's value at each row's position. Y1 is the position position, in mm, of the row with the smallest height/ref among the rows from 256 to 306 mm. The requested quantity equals 303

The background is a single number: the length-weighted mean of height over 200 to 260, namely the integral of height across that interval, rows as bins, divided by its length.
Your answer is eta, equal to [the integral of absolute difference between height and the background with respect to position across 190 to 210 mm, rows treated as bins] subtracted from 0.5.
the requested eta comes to -24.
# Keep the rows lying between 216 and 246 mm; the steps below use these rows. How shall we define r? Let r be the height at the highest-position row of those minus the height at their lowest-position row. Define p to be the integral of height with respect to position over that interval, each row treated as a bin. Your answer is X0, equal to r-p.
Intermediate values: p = 250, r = 3.9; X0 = -246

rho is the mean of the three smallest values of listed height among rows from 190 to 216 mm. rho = 10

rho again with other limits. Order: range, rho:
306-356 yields 5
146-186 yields 11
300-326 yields 5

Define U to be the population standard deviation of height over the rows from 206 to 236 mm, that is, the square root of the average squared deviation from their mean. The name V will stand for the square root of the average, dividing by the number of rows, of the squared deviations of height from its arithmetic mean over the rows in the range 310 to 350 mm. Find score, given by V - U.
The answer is -0.1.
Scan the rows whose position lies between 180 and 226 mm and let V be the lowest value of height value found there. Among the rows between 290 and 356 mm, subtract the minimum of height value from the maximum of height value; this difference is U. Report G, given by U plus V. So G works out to 11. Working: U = 5.4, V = 5.643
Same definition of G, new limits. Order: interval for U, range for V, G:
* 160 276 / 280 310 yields 11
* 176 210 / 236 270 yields 10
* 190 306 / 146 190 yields 16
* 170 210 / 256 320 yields 6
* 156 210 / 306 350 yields 6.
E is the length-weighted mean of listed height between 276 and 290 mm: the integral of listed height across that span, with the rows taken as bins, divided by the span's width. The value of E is 9.9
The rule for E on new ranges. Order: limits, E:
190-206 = 10.2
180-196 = 10.5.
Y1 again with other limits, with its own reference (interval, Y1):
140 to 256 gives 218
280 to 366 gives 313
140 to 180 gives 168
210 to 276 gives 218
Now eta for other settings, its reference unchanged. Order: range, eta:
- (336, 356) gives -22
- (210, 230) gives -41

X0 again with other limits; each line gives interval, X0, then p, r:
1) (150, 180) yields -323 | 322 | -0.2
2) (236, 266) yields -283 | 284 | 0.3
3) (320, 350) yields -288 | 290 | 1.8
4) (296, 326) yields -207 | 207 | -0.6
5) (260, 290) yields -294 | 294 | 0.4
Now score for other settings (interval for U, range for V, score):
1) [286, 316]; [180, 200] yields -1.8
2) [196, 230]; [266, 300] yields -1.7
